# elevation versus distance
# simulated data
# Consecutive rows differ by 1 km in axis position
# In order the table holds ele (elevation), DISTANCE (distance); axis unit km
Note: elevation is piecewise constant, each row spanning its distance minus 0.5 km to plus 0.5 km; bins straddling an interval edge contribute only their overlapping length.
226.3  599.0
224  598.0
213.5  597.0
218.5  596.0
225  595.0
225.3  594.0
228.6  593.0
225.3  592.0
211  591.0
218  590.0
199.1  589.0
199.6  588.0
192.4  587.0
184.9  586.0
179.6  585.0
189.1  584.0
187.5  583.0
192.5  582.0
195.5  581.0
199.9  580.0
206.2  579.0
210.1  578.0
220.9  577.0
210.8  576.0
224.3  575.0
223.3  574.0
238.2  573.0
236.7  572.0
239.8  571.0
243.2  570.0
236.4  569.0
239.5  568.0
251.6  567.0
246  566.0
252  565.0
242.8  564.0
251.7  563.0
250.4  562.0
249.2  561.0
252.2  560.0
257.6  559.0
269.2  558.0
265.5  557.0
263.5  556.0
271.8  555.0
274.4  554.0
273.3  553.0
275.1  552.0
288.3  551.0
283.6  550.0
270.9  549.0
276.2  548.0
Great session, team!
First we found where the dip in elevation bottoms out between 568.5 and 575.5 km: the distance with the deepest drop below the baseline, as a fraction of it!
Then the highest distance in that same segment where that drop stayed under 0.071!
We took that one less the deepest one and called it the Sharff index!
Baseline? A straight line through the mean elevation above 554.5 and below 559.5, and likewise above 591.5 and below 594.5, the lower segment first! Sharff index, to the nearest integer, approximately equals -1 km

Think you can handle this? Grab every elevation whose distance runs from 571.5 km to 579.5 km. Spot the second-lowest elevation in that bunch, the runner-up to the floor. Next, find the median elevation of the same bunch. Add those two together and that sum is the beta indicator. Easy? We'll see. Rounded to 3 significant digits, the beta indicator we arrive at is 432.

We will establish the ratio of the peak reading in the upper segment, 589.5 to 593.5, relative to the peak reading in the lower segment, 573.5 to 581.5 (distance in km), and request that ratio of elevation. 1.02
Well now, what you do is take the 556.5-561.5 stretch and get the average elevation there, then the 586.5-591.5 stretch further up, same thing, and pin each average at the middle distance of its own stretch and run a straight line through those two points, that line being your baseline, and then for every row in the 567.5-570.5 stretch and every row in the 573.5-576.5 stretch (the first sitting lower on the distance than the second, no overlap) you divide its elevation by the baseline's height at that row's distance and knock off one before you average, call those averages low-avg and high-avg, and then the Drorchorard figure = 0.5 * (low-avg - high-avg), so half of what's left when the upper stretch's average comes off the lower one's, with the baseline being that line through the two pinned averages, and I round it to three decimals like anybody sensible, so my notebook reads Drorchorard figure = 0.020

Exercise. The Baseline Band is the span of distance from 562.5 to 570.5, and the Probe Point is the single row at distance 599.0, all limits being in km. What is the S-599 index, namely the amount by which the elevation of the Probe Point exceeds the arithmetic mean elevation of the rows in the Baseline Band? -19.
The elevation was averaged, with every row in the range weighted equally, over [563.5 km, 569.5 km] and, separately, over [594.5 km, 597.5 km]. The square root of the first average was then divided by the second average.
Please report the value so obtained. 0.071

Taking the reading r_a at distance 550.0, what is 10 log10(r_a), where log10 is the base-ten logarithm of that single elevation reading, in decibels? 24.5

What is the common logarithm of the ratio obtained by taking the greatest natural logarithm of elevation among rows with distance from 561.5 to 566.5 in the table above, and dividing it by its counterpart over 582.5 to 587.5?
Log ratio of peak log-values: 0.022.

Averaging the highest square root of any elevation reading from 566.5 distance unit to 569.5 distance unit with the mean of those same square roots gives 15.7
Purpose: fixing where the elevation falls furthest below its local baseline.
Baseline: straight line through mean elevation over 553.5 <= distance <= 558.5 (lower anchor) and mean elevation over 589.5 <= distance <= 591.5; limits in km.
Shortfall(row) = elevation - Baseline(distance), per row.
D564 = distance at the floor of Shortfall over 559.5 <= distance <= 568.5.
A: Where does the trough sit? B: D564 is 564.0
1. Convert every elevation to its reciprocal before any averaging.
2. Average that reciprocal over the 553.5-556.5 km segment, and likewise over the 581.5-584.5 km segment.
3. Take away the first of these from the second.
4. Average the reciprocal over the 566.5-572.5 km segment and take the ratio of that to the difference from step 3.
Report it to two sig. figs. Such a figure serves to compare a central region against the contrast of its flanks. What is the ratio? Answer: 2.6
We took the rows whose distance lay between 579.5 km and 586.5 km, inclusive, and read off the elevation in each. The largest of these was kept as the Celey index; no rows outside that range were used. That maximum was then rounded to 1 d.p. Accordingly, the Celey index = 199.9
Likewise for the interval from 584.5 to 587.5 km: 192.4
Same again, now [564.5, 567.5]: 252.0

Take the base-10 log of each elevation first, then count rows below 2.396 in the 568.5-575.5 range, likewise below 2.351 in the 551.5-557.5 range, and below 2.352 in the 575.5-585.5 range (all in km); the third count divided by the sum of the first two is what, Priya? 1.4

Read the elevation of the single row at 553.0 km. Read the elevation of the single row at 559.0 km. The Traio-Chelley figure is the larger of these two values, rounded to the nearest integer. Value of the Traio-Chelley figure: 273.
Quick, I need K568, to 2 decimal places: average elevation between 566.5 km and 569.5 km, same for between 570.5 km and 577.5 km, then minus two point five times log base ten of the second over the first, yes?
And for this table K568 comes 0.07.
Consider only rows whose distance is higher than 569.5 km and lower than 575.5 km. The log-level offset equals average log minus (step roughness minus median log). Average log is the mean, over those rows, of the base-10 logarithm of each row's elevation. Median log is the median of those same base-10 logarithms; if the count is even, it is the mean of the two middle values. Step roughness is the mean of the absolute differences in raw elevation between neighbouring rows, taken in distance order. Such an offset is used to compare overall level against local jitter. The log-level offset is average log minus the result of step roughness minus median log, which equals 0.0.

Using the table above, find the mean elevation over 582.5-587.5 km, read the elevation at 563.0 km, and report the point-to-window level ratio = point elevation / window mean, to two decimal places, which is 1.35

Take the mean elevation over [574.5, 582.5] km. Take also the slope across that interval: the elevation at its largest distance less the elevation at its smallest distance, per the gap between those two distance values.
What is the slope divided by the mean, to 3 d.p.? -0.022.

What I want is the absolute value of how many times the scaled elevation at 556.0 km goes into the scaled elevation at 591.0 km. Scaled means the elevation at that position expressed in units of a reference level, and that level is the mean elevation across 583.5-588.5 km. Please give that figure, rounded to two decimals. 0.80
